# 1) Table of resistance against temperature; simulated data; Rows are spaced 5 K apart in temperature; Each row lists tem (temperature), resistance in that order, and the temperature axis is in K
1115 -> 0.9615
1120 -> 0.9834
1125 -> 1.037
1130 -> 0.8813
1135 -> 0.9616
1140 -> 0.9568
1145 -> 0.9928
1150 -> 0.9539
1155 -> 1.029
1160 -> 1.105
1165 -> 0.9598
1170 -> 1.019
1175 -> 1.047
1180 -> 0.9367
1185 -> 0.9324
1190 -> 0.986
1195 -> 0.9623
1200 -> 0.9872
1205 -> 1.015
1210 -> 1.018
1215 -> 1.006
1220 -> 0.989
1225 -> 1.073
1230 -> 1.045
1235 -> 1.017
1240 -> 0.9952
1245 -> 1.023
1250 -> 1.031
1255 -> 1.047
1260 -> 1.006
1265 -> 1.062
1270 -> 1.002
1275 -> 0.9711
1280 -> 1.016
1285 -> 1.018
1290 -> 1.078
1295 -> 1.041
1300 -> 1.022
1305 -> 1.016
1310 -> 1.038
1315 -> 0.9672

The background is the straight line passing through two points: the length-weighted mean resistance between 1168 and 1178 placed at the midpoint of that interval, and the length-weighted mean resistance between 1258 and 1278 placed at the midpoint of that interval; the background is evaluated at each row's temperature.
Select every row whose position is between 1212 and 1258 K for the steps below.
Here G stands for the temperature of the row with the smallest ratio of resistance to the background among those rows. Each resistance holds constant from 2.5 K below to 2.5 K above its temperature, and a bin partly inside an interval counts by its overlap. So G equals 1220 K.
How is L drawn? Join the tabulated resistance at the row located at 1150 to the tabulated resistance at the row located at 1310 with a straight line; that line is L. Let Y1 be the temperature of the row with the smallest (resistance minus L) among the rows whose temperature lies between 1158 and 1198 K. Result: 1185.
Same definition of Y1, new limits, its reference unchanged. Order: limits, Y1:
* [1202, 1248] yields 1240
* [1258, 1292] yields 1275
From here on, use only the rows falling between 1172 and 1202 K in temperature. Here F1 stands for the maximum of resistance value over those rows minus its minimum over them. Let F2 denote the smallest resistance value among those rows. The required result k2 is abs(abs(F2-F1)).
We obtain 0.82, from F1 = 0.11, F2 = 0.9324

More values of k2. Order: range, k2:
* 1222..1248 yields 0.92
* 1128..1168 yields 0.66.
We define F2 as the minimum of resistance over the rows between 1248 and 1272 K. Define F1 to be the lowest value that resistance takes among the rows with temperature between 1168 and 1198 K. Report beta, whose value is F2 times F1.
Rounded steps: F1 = 0.9324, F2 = 1.002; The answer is 0.934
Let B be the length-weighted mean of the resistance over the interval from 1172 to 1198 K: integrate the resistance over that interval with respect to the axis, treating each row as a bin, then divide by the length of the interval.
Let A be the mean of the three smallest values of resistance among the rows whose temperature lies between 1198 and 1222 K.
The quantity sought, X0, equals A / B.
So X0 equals 1.02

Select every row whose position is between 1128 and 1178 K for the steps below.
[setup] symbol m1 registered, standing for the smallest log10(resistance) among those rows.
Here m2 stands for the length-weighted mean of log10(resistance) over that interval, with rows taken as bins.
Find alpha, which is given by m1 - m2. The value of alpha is -0.0503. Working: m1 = -0.055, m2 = -0.005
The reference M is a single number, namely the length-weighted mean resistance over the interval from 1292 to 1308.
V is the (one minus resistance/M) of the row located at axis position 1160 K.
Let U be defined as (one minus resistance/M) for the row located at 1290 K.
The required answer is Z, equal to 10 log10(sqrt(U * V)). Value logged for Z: -12.2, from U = -0.048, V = -0.07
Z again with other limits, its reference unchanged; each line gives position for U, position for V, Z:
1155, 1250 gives -28.8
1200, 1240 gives -14.5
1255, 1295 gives -18.2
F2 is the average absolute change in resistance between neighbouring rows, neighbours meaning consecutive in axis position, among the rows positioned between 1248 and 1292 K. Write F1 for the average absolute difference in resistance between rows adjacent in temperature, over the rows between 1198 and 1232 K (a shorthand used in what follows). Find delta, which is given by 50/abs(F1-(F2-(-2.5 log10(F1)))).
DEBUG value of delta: 13.0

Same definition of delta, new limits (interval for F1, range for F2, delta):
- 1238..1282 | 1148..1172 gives 14.0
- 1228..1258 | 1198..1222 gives 11.8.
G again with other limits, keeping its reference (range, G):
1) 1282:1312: 1285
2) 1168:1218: 1185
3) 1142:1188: 1185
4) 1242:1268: 1260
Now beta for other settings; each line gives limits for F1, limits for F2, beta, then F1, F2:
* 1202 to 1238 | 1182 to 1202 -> 0.922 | 0.989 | 0.9324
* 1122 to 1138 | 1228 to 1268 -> 0.877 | 0.8813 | 0.9952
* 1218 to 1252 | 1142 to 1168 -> 0.943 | 0.989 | 0.9539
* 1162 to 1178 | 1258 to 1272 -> 0.962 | 0.9598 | 1.002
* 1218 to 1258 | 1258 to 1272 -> 0.991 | 0.989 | 1.002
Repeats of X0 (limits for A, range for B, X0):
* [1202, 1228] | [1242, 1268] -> 0.97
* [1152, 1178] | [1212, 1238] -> 0.98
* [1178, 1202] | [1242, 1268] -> 0.91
